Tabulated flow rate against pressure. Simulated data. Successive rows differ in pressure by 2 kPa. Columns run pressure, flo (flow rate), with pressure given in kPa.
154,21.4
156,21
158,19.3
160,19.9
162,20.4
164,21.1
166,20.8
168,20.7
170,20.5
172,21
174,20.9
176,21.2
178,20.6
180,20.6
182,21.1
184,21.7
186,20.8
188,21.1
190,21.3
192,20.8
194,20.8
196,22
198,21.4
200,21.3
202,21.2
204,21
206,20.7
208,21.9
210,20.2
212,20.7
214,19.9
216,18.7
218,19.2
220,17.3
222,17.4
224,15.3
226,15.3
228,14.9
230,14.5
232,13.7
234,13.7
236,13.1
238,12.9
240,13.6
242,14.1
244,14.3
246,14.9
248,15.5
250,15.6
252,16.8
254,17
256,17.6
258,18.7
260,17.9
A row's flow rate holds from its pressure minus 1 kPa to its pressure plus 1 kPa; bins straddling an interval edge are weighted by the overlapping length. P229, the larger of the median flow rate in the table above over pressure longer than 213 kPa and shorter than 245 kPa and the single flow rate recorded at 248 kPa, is 15.5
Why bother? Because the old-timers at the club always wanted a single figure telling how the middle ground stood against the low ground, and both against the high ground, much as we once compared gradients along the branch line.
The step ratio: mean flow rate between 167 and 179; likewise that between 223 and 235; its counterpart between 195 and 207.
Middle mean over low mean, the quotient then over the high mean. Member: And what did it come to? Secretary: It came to 0.070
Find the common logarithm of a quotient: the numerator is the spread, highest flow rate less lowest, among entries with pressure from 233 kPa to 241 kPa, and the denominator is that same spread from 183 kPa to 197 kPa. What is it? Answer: -0.2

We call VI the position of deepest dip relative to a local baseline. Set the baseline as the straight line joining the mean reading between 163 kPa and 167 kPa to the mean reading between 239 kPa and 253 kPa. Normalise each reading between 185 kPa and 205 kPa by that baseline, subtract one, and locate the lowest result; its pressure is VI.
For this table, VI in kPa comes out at 186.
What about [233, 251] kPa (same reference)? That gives 238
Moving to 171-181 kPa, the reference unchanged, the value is 172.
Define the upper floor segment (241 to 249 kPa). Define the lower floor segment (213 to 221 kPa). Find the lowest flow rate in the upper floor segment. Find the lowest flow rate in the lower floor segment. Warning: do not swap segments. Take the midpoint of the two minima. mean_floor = 15.7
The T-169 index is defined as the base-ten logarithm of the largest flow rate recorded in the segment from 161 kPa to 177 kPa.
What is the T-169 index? 1.33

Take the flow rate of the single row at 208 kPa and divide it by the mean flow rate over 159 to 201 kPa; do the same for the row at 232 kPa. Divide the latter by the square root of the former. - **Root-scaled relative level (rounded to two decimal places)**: 0.64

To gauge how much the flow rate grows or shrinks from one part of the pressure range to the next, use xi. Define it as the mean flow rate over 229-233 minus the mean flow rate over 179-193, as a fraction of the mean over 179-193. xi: -0.33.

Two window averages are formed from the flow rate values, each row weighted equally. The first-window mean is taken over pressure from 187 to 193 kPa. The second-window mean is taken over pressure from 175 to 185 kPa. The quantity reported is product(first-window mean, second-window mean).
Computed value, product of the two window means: 443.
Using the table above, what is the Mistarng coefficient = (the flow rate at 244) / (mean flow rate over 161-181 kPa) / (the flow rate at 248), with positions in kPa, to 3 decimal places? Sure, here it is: 0.044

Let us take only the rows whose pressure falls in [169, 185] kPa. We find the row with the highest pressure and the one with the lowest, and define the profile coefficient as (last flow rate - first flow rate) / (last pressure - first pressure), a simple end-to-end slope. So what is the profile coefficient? 0.09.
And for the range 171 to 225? -0.11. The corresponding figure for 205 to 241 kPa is -0.21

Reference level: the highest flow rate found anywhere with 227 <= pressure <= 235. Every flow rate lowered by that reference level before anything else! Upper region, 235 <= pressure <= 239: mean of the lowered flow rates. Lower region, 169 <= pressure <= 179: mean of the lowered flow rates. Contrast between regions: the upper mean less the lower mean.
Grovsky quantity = -8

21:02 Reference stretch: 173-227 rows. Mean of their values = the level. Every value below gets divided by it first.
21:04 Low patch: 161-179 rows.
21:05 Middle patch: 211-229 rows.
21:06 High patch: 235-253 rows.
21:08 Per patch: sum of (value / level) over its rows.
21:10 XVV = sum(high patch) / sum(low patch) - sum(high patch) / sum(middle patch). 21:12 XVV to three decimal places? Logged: -0.125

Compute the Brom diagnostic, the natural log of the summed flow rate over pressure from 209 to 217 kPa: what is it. 4.38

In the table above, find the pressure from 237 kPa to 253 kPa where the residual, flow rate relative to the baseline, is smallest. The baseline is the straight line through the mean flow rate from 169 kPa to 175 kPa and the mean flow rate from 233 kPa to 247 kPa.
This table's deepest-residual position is 238 kPa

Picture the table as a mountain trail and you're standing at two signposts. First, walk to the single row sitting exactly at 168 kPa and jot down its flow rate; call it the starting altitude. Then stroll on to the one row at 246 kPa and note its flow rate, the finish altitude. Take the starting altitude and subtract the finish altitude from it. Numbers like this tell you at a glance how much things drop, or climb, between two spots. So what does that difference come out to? 5.8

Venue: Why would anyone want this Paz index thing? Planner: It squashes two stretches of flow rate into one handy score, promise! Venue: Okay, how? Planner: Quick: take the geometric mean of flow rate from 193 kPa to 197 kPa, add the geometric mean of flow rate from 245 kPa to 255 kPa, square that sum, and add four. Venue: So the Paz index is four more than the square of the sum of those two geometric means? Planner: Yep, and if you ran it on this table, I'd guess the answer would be 1398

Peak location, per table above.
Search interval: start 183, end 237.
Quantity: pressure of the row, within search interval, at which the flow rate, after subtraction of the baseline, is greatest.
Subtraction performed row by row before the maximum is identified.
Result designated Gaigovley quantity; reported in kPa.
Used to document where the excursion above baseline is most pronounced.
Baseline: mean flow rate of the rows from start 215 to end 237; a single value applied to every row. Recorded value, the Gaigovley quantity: 196 kPa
